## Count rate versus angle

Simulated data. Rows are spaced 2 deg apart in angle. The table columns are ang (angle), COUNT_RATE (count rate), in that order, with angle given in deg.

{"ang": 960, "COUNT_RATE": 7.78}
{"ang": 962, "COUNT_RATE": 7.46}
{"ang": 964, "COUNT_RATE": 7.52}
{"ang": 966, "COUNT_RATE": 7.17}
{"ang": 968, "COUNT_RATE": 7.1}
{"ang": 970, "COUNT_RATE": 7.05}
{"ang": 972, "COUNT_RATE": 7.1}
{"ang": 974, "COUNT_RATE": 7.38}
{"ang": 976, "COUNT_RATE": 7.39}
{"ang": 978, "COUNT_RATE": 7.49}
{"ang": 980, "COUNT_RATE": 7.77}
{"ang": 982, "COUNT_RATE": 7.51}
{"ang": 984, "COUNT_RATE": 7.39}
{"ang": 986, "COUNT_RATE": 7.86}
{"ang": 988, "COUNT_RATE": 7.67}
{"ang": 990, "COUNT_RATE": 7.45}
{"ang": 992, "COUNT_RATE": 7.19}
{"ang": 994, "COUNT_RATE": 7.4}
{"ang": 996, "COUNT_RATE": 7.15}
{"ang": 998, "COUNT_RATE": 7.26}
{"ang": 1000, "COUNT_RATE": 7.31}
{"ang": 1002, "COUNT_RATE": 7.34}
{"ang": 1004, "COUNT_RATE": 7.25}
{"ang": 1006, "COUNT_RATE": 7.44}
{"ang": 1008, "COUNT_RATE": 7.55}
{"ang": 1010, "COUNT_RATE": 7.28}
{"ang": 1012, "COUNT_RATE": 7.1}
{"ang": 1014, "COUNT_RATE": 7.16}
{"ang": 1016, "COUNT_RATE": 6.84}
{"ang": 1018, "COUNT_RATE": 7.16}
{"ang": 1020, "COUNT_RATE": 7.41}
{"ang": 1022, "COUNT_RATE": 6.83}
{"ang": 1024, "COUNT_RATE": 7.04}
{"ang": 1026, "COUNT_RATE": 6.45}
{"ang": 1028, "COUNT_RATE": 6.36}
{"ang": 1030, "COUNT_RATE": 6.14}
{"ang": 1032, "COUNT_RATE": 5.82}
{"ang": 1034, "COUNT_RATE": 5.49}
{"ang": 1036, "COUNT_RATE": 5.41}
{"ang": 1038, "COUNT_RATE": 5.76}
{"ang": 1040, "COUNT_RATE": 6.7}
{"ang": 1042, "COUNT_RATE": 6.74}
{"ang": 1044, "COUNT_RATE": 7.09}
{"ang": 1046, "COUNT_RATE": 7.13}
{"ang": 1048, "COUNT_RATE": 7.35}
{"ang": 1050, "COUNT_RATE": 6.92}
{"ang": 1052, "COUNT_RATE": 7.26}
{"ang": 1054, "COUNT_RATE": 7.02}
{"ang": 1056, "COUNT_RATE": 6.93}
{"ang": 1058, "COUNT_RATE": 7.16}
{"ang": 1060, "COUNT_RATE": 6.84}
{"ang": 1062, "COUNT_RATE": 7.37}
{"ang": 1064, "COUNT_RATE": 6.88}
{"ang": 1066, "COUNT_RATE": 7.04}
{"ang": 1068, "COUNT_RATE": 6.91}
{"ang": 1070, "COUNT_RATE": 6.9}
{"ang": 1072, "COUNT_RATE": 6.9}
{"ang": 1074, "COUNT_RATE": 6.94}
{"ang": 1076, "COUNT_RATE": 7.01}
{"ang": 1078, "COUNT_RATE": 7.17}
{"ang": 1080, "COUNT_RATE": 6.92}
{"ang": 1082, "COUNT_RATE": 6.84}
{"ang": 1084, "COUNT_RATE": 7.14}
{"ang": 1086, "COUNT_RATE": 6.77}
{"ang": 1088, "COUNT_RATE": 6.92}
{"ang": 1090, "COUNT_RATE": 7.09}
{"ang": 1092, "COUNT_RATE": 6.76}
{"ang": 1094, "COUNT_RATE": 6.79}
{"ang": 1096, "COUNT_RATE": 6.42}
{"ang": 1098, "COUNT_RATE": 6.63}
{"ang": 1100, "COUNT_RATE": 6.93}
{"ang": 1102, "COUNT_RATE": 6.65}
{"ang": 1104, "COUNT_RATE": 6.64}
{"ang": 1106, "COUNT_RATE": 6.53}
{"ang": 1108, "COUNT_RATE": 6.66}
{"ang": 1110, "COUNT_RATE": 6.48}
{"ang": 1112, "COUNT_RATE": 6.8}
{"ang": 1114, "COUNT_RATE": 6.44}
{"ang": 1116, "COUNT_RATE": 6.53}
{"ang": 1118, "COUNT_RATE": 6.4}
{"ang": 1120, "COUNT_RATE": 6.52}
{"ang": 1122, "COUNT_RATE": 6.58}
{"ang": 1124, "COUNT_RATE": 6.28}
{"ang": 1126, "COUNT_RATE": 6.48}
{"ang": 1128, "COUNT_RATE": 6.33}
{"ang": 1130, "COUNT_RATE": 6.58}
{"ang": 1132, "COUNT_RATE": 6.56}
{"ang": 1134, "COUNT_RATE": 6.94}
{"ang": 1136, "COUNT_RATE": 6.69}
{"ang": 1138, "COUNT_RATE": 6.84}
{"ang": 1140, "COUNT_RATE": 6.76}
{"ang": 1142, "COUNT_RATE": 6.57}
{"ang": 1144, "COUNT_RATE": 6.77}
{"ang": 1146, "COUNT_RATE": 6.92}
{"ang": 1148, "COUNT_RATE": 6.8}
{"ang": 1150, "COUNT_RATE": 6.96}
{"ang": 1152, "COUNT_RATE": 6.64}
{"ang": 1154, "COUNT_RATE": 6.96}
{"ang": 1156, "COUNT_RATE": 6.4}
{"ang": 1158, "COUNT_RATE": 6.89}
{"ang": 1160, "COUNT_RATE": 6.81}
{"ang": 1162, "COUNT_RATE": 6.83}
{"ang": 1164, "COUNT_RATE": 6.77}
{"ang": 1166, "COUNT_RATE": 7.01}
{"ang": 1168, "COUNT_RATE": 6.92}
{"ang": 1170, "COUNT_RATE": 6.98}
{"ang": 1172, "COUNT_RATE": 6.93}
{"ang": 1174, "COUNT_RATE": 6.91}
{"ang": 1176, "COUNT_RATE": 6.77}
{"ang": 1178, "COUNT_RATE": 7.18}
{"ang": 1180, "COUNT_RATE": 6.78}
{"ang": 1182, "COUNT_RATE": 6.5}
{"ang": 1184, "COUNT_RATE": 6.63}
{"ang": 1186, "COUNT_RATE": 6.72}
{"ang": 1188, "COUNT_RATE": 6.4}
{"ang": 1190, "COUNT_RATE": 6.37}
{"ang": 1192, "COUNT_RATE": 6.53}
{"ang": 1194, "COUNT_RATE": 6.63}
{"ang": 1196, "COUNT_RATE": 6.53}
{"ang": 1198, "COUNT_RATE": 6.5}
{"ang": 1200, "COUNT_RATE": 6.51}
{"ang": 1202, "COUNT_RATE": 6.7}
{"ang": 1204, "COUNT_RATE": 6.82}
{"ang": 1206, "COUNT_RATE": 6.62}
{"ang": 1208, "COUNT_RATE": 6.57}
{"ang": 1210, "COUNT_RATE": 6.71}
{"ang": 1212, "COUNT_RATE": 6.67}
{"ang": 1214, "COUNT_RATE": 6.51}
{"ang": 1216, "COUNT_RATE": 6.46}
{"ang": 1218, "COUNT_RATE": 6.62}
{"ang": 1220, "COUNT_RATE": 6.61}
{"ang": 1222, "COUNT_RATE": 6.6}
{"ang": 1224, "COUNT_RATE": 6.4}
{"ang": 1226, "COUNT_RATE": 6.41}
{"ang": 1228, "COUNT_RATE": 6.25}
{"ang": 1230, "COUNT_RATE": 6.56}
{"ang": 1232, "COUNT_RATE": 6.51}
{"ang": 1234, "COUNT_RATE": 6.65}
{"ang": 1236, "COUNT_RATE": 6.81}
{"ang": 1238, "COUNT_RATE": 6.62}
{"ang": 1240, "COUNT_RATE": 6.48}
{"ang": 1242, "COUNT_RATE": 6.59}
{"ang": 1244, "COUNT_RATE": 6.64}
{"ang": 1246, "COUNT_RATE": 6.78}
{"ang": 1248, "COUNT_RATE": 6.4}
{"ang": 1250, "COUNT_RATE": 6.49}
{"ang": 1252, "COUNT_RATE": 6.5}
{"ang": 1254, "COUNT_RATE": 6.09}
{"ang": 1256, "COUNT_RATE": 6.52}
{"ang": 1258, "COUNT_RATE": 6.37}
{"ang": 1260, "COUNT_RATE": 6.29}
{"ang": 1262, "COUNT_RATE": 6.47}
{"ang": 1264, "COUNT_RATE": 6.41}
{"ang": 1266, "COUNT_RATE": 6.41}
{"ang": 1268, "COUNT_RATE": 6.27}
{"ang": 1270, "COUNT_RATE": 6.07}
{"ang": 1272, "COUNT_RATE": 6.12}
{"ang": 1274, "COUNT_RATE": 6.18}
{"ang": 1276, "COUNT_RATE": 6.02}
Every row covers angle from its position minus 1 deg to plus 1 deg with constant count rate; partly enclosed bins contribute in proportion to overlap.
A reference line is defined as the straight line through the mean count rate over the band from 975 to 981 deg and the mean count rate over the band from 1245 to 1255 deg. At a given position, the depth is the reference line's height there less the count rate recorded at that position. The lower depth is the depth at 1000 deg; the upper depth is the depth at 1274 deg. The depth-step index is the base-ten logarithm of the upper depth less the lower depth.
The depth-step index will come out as -1.6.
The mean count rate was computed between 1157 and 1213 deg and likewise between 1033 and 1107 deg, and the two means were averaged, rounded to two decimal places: 6.77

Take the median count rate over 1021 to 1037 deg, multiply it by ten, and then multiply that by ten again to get 625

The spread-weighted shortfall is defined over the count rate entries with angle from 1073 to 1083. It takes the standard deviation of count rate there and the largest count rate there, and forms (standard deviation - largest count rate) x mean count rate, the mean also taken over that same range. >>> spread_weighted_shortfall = -49.2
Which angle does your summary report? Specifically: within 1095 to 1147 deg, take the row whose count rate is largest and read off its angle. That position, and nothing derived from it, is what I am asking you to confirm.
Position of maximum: 1134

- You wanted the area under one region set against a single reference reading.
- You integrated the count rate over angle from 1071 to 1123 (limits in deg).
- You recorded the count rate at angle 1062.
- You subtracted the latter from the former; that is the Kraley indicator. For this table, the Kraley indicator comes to 344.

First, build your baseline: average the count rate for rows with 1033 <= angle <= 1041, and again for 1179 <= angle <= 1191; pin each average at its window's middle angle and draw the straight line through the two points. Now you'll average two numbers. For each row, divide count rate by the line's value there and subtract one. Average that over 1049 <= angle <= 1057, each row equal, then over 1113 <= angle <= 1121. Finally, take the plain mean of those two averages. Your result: 0.11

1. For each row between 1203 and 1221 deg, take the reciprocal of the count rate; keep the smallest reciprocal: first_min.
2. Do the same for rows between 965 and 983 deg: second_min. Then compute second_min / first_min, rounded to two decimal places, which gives 0.88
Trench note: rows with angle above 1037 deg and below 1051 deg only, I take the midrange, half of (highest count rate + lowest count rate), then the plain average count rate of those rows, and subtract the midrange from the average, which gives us 0.26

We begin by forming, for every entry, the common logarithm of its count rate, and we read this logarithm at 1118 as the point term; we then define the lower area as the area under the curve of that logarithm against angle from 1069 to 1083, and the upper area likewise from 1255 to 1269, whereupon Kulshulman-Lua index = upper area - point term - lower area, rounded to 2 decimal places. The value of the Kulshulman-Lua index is -1.32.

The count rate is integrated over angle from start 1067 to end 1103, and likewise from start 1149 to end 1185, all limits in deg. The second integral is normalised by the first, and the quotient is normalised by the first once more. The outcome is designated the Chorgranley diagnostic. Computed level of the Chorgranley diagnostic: 0.0040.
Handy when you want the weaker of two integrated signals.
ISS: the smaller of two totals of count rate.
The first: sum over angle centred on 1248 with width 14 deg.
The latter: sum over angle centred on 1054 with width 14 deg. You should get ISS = 45.5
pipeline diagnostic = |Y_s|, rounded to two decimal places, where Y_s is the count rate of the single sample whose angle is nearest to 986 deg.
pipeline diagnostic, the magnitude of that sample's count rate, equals 7.86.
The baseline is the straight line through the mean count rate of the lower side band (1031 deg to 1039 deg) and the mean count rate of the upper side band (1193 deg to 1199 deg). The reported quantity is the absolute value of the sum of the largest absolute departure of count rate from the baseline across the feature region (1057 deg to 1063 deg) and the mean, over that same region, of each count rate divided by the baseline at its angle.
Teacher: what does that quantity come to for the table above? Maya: 2.8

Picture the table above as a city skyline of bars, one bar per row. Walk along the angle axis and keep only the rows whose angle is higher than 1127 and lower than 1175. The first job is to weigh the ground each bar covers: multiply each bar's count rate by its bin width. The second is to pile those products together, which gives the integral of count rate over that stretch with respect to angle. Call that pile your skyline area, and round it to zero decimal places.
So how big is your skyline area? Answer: 326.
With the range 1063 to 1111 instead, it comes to 328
